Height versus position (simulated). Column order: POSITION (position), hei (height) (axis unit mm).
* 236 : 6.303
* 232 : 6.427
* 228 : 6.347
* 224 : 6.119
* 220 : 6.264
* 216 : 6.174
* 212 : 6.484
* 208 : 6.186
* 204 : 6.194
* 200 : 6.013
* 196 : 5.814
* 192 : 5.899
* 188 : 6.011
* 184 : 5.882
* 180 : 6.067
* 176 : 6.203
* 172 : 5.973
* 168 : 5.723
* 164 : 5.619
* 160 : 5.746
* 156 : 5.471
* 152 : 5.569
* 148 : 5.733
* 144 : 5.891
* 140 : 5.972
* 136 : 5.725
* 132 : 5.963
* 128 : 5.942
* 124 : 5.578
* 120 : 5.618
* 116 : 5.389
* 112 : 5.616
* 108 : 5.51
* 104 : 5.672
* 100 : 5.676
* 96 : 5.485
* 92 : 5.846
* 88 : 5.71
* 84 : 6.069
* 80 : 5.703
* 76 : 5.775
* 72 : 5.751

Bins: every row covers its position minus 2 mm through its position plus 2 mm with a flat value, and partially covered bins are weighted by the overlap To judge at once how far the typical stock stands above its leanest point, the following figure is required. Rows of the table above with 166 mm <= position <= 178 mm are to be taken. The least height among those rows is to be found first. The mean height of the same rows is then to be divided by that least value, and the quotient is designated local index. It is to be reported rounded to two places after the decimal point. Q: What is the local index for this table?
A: 1.04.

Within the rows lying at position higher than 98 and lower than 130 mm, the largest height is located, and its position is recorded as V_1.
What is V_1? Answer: 128 mm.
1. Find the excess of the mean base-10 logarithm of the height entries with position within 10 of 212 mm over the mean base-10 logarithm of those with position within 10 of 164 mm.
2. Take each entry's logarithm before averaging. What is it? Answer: 0.040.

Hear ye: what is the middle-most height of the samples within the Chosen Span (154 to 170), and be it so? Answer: 5.67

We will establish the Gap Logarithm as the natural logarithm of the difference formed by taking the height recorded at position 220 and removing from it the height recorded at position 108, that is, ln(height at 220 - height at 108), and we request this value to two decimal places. -0.28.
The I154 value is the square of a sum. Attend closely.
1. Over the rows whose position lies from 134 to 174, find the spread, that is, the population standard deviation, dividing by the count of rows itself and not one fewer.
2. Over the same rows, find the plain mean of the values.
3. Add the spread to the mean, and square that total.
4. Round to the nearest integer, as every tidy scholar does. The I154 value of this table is 35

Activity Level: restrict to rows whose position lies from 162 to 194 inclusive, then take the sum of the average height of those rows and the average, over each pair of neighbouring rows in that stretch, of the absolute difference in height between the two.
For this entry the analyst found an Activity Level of 6.09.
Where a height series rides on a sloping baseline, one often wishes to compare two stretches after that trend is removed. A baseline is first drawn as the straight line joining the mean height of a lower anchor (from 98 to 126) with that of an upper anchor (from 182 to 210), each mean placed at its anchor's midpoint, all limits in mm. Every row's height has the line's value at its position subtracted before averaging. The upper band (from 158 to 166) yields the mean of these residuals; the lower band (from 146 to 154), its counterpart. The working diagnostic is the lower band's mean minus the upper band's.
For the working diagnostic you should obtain 0.0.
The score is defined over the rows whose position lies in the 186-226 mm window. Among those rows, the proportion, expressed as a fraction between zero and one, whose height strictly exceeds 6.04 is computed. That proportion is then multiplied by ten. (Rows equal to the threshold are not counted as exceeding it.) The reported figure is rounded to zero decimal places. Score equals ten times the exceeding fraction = 6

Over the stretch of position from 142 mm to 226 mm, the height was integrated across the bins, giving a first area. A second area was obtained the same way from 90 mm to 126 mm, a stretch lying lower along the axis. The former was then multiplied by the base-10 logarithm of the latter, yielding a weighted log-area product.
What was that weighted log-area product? 1153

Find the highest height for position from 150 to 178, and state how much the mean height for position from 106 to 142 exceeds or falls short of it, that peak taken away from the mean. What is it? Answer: -0.502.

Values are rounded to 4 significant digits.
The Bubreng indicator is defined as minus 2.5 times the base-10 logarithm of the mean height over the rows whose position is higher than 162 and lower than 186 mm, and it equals -1.929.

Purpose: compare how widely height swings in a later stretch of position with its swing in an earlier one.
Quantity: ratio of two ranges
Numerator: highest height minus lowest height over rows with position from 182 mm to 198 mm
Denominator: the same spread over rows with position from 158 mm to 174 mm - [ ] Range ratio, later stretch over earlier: 0.56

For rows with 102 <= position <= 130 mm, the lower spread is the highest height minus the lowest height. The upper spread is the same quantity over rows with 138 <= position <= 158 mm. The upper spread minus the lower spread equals -0.1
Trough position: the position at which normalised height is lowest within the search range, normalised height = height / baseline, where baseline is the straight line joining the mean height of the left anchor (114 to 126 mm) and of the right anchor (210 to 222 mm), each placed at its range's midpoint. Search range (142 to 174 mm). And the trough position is 156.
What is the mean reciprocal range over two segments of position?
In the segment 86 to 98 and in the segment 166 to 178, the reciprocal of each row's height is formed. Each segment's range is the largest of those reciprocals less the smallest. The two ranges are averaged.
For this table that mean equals 0.0124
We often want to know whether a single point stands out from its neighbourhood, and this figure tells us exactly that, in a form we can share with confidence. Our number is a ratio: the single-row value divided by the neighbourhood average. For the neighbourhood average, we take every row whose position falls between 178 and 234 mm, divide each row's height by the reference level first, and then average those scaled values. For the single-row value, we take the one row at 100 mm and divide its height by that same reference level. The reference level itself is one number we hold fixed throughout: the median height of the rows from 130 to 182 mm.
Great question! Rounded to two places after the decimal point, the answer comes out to 0.93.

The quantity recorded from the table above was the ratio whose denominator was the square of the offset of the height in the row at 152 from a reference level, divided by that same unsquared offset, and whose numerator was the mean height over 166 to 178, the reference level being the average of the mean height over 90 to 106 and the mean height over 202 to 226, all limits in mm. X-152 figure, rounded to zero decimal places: -16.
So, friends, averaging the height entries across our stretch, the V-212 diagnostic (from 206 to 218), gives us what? 6.3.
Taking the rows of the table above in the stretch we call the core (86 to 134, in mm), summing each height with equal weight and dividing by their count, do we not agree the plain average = 5.67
